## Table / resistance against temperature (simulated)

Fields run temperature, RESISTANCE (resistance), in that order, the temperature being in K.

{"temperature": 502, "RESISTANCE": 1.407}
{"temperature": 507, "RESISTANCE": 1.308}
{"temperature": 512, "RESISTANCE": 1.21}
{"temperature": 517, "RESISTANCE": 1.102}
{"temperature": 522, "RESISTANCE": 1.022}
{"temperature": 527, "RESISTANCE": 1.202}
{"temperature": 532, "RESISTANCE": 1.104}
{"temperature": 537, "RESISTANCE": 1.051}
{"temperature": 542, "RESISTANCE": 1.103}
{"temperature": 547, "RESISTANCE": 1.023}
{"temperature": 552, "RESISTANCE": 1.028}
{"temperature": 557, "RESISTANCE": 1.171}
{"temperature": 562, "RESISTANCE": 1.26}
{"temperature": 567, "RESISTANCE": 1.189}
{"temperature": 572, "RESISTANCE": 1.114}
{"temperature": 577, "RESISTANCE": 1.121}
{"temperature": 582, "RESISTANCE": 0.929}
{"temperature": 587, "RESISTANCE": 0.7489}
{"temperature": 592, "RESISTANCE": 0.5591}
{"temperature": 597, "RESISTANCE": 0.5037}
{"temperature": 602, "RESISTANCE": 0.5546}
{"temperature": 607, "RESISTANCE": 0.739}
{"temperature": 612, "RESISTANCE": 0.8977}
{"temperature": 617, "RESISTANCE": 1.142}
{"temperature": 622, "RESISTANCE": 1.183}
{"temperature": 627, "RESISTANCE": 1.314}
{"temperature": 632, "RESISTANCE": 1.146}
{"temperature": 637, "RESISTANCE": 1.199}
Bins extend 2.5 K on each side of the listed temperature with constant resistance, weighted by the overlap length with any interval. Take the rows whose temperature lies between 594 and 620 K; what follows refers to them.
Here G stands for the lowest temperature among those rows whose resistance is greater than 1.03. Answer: 617 K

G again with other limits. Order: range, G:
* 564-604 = 567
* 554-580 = 557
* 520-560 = 527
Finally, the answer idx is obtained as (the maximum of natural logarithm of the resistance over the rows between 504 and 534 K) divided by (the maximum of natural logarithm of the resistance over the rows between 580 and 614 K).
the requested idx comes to -3.6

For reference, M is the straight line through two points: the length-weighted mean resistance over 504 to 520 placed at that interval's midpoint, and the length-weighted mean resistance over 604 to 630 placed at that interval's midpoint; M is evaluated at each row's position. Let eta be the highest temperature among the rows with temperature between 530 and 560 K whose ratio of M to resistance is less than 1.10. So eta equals 557 K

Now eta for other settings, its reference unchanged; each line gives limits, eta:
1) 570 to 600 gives 577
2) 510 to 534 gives 532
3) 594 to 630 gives 627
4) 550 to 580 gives 577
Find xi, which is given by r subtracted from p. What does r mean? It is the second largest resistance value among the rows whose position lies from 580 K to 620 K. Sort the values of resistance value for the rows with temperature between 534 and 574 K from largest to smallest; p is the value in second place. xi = 0.3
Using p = 1.189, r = 0.929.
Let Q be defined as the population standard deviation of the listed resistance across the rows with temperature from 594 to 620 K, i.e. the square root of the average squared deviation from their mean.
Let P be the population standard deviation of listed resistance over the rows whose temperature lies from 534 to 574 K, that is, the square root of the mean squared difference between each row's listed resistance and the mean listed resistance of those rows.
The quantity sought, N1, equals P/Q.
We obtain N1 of 0.3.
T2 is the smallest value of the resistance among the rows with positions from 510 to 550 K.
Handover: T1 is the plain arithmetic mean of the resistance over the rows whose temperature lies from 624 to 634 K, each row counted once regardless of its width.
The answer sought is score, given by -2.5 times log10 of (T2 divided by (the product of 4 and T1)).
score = 1.71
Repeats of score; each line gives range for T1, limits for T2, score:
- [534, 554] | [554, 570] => 1.39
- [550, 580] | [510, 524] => 1.63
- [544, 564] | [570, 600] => 2.37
